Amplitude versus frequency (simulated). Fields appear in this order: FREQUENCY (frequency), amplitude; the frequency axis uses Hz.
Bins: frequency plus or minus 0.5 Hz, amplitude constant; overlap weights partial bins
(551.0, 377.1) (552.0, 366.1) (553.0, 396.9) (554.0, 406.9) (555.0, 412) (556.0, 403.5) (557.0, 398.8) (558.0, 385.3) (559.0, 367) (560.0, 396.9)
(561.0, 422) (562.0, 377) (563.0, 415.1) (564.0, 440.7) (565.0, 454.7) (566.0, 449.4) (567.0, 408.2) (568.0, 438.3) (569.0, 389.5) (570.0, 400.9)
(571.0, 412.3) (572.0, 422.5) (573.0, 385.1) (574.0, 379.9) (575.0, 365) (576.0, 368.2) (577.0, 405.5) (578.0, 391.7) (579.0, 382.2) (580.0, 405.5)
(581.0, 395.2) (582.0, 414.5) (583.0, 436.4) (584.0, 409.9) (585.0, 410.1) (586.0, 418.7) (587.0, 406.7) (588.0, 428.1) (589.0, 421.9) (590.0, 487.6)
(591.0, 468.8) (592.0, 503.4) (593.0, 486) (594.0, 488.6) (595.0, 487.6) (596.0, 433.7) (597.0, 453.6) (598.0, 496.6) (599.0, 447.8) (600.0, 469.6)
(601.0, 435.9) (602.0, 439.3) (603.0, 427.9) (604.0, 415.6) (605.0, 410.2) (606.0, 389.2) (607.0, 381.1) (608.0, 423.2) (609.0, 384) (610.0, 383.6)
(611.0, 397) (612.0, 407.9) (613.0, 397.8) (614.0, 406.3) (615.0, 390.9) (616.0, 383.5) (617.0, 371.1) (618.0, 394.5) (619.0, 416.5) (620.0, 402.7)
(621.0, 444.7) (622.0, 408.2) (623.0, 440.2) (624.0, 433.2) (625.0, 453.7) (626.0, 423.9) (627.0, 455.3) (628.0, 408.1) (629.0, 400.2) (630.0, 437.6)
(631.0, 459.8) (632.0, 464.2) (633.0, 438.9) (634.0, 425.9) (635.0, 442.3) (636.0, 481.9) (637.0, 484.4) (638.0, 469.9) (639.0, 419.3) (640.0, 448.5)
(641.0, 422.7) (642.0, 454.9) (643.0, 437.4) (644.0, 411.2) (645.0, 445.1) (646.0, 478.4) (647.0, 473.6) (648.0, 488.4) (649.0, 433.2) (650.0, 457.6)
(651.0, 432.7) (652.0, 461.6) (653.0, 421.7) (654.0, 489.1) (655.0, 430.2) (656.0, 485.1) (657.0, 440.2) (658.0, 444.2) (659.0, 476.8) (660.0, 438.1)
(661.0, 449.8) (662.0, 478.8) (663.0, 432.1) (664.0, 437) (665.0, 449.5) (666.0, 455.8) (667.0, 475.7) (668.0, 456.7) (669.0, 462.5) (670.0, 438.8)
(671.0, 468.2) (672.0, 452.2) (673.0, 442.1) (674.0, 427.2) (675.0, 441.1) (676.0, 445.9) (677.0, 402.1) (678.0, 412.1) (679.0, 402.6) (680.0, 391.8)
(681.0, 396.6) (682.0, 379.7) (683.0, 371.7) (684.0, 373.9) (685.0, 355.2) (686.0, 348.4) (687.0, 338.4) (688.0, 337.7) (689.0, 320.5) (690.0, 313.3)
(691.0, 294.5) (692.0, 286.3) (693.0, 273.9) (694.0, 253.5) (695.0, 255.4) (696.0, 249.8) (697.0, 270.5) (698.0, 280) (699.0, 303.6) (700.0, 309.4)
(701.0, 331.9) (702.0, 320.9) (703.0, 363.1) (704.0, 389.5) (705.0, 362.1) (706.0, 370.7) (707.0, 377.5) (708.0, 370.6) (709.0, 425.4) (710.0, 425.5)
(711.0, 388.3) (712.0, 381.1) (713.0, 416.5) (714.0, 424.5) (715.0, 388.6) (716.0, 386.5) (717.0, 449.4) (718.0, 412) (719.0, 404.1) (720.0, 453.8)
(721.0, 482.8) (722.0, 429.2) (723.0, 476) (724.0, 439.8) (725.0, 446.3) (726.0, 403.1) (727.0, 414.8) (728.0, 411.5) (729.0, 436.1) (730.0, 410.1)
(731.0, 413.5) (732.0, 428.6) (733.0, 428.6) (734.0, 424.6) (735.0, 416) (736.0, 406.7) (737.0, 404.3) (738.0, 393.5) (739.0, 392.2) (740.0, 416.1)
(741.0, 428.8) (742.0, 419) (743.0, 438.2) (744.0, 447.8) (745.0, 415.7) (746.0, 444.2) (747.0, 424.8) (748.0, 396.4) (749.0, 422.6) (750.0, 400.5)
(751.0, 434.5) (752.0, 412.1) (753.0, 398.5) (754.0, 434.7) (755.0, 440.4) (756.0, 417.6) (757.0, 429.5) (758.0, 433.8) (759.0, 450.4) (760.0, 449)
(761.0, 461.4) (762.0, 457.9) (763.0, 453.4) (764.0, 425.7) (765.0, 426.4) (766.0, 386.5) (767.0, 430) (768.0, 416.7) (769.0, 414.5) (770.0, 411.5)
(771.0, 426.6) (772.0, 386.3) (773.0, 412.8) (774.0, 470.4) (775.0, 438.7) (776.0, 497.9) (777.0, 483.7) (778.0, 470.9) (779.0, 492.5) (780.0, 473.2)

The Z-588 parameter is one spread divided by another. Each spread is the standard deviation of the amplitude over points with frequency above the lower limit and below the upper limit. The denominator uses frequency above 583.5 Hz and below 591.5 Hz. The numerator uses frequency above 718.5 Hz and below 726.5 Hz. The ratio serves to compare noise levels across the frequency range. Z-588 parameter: 1.0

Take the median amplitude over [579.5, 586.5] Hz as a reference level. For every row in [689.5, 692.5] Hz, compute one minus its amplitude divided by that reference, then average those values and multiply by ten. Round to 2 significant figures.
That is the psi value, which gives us 2.7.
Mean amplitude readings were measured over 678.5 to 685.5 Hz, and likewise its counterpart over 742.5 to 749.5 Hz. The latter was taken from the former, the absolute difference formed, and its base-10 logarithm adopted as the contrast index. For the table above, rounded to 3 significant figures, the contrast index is 1.66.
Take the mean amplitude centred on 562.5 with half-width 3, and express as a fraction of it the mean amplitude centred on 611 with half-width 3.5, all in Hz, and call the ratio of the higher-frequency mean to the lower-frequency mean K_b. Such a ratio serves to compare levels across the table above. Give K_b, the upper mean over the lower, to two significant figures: 0.96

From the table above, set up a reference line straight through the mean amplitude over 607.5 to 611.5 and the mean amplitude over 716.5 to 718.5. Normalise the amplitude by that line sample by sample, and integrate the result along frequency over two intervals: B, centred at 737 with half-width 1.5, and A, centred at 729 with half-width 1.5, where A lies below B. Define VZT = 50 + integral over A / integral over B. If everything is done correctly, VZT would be 51.1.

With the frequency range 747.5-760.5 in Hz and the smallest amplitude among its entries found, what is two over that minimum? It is 0.0050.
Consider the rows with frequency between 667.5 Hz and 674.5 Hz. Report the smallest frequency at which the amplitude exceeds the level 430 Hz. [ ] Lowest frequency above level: 668.0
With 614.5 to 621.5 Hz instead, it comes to 621.0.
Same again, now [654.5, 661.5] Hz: 655.0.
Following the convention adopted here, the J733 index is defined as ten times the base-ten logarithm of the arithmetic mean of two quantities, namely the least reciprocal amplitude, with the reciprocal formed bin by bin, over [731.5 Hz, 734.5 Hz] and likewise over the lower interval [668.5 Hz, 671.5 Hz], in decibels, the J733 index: -26.51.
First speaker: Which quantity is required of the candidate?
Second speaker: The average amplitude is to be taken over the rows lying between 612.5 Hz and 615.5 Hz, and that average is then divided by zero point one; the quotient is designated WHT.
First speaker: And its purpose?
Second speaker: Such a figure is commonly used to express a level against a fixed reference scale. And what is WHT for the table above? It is 3983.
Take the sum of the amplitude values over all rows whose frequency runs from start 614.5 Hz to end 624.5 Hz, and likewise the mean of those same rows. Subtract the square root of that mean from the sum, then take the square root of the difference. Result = 63.8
